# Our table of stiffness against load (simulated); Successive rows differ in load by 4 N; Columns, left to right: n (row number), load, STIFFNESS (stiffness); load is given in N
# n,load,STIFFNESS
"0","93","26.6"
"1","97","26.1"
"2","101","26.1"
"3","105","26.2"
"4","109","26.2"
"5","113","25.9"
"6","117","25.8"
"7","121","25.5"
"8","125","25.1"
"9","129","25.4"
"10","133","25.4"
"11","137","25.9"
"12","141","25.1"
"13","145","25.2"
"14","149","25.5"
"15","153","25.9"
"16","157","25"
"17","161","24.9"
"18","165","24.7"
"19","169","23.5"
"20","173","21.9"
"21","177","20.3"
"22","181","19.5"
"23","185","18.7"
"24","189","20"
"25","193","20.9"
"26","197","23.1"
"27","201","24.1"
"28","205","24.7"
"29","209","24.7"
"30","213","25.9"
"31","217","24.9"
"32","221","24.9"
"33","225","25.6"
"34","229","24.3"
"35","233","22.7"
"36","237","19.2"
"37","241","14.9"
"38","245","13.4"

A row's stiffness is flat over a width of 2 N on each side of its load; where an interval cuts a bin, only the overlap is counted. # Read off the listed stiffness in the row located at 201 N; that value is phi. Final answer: 24.1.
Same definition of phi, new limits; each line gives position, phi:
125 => 25.1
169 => 23.5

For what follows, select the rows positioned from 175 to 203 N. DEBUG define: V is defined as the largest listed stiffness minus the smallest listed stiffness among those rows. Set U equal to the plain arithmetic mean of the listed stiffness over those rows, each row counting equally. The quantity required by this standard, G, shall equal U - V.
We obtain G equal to 15.5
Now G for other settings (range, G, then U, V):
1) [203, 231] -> 23.4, 25.0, 1.6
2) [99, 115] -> 25.8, 26.1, 0.3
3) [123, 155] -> 24.6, 25.4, 0.8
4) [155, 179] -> 18.7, 23.4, 4.7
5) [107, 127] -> 24.6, 25.7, 1.1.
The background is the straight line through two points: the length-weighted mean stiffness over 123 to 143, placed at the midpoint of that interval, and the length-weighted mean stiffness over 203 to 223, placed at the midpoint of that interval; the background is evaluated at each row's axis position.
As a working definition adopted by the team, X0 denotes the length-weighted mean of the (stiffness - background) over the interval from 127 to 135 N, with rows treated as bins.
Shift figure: 0.01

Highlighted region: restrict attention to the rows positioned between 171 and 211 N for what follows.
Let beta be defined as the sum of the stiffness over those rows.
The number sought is 218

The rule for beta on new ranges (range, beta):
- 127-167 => 253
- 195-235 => 245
